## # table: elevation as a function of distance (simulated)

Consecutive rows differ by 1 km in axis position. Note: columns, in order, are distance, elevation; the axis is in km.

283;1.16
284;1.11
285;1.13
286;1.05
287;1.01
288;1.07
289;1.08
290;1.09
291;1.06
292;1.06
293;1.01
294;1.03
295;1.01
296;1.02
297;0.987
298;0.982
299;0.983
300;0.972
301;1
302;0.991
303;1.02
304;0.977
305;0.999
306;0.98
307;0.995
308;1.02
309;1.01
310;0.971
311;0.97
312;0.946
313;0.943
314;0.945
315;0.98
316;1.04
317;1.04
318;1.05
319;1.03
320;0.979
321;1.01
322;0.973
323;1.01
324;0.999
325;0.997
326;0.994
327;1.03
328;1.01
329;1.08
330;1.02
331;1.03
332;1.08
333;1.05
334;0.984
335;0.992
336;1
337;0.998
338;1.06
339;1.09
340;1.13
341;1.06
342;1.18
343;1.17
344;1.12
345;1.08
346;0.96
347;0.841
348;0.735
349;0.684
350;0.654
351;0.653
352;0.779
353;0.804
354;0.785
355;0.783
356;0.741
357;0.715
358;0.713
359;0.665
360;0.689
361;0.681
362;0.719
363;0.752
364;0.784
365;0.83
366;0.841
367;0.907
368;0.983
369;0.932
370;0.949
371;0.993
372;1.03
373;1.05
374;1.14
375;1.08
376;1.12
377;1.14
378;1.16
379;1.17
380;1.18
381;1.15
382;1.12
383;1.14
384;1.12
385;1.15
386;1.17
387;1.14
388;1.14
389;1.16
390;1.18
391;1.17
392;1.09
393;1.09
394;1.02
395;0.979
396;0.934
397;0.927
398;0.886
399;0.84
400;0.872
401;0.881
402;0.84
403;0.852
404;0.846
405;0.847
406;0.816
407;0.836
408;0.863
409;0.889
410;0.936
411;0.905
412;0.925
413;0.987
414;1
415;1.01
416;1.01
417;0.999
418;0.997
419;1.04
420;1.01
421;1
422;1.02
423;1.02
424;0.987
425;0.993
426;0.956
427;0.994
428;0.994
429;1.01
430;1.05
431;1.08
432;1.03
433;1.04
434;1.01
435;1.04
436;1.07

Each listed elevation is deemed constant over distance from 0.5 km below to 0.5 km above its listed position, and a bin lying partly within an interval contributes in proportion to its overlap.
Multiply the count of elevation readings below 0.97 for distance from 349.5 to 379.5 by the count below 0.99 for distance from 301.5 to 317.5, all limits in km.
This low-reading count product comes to 160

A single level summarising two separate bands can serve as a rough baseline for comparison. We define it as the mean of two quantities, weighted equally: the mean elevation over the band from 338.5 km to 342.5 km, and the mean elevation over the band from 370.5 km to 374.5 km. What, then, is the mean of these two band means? 1.08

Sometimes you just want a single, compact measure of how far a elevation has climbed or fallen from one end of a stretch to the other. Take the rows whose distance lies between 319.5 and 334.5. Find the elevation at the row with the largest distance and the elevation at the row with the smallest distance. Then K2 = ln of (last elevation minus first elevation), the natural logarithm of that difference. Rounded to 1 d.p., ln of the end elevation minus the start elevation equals -5.3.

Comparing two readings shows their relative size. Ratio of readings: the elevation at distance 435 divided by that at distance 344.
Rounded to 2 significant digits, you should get 0.93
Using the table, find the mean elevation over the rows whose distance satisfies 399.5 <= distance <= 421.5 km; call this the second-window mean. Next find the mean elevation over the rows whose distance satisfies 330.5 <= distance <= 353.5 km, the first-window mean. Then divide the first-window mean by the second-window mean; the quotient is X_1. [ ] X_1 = 1.04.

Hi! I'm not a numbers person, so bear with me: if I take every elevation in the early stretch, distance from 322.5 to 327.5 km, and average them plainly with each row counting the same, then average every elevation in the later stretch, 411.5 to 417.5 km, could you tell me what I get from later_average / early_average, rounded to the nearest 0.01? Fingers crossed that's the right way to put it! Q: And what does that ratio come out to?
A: 0.98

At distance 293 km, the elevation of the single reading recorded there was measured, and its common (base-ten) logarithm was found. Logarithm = 0.00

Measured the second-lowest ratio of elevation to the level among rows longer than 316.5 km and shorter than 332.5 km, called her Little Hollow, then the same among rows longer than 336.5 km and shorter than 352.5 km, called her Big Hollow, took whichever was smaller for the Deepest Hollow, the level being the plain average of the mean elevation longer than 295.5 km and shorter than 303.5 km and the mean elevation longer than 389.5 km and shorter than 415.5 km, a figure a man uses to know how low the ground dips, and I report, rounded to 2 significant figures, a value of 0.68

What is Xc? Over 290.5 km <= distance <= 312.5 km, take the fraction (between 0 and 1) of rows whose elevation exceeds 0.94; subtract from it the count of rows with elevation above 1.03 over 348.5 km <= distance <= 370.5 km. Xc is 1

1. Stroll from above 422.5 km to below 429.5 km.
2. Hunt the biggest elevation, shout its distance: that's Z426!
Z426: 423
